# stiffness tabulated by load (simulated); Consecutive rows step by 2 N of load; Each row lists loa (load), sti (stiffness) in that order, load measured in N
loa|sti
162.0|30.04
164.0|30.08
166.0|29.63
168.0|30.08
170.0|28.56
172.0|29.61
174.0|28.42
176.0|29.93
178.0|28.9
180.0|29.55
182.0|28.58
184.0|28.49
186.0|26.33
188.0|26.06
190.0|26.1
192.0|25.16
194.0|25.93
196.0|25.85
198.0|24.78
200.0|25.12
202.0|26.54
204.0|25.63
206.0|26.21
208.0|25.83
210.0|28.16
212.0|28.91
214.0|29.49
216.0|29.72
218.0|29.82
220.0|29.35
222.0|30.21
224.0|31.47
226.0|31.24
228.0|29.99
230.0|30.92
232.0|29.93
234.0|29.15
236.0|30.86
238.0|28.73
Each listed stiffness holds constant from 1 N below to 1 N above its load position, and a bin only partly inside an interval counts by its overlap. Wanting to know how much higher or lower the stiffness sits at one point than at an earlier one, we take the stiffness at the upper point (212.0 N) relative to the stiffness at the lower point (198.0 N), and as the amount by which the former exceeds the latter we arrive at 4.1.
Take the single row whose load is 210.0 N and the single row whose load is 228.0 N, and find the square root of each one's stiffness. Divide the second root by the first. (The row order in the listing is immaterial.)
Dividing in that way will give 1.03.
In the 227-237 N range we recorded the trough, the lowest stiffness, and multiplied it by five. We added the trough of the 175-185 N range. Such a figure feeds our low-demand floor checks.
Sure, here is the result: 174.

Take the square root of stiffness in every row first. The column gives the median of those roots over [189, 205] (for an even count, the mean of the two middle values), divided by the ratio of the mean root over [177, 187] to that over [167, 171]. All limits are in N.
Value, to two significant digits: 5.2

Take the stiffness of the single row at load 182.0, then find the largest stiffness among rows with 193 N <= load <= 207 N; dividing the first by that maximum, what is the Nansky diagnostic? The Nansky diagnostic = 1.08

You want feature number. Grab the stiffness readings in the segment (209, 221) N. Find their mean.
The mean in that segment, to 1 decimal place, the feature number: 29.2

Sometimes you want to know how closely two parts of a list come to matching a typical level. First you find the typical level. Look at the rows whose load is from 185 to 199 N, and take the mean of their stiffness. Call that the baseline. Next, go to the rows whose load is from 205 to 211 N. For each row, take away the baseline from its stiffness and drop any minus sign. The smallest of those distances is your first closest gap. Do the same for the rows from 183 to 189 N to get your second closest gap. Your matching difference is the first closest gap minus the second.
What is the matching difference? -0.2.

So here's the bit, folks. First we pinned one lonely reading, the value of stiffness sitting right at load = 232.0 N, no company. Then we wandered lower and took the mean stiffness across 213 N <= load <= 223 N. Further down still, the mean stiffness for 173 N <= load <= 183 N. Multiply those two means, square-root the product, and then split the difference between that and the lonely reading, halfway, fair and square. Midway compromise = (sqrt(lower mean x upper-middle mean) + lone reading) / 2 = 29.7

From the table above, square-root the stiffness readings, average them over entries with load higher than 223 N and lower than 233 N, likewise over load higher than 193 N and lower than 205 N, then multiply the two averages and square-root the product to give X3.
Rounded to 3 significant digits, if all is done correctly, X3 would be 5.30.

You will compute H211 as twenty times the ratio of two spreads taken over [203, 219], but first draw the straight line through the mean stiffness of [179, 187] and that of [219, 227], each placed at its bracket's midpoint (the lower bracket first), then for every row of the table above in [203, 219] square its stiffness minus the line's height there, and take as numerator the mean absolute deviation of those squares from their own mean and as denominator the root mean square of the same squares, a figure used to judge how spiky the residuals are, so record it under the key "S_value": 14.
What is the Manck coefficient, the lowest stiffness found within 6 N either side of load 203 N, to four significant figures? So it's 24.78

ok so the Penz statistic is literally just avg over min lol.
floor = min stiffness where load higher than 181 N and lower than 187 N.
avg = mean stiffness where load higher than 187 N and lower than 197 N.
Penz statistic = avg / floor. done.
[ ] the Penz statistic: 0.98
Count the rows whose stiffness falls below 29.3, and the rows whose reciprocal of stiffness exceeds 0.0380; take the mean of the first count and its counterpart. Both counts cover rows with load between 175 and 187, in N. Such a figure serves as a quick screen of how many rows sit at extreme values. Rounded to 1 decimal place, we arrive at 2.0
